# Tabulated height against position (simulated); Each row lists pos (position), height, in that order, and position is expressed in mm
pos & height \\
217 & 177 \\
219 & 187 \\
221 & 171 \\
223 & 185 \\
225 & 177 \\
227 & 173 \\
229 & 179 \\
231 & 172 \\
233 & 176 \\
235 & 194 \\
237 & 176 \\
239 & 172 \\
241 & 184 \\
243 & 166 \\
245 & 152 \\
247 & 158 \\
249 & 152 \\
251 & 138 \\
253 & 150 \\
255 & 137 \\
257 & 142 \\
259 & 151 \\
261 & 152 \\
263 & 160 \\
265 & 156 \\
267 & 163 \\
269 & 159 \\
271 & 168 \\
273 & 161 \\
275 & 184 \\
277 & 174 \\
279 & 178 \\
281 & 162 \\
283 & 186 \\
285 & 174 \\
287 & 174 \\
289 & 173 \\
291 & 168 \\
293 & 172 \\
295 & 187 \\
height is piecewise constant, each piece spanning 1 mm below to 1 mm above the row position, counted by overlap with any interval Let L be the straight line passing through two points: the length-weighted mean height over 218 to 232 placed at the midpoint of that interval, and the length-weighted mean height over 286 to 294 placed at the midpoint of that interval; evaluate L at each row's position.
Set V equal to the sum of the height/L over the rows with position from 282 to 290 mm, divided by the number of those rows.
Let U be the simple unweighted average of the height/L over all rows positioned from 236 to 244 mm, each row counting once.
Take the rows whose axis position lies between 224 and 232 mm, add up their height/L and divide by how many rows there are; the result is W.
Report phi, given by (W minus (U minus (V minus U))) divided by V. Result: 0.03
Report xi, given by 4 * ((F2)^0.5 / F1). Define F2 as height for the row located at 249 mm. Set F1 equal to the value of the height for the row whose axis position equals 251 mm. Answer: 0.357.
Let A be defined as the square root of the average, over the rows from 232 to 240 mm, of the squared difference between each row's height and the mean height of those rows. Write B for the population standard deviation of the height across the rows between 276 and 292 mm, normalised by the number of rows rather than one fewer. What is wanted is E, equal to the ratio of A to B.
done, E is 1.3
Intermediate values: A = 8.5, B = 6.5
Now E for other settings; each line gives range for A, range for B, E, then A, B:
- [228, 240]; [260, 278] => 0.8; 7.5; 9.3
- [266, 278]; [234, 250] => 0.6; 8.6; 14.2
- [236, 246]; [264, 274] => 2.7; 10.7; 4.0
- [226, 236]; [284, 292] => 3.2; 8.0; 2.5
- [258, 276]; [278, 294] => 1.4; 9.4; 6.5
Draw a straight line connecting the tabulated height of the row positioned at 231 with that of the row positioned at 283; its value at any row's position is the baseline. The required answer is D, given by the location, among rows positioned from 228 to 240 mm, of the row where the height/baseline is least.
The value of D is 239 mm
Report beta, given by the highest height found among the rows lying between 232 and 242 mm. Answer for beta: 194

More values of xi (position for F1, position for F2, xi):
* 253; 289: 0.351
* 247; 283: 0.345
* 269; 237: 0.334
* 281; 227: 0.325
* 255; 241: 0.396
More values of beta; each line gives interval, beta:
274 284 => 186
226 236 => 194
